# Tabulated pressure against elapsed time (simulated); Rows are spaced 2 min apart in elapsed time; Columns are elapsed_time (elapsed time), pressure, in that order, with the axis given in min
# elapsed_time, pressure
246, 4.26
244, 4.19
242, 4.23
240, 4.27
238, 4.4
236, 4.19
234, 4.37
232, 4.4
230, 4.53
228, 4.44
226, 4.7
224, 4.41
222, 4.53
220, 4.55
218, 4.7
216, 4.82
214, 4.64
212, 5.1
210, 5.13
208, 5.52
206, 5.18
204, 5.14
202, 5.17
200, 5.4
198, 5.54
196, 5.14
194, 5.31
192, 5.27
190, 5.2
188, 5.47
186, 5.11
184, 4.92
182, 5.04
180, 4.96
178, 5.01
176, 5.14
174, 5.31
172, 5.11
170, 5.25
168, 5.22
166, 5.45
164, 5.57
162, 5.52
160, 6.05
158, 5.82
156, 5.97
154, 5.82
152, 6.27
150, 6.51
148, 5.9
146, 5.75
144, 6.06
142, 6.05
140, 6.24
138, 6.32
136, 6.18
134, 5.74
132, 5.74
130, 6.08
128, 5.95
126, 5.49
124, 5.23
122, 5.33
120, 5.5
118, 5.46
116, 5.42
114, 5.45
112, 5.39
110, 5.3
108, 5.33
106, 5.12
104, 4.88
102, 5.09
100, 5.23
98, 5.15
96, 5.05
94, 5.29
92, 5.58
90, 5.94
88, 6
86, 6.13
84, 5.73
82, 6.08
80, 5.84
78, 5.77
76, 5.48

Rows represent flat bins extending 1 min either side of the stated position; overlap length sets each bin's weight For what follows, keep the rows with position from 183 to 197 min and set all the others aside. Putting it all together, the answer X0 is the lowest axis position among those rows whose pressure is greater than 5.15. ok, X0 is 188 min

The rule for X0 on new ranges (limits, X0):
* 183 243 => 188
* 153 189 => 154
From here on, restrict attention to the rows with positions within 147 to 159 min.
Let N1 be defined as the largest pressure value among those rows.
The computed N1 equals 6.51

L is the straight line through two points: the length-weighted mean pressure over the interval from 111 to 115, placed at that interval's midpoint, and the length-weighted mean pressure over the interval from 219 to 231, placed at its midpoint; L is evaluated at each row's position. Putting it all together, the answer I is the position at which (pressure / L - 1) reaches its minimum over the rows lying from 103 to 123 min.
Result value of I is 104 min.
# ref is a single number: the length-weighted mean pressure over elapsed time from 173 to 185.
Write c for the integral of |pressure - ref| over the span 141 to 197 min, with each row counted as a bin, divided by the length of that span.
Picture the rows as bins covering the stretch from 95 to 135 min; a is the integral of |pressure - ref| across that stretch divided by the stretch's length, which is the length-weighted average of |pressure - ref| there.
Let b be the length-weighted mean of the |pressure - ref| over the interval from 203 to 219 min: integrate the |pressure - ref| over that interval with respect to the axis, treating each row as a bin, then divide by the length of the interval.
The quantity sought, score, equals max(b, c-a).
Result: 0.22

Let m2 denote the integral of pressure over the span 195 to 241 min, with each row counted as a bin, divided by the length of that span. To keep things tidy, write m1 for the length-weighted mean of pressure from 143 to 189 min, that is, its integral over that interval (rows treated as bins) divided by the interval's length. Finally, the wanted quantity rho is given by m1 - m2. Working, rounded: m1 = 5.53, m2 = 4.79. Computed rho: 0.7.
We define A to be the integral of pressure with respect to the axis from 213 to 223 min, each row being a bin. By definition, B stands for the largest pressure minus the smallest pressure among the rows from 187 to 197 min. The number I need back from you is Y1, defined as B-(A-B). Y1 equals -46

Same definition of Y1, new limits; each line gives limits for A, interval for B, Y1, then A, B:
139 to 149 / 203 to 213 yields -59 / 60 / 0.42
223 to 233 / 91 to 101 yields -44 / 45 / 0.53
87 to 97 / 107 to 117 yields -55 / 56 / 0.15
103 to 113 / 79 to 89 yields -51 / 52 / 0.40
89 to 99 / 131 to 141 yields -53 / 54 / 0.58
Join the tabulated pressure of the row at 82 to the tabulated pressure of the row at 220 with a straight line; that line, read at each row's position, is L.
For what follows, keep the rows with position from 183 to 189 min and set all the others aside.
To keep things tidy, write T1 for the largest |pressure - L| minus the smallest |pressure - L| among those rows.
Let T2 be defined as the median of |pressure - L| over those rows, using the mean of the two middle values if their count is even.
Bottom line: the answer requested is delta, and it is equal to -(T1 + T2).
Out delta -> -0.7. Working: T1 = 0.54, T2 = 0.18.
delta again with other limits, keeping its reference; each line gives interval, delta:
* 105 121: -0.9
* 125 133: -0.7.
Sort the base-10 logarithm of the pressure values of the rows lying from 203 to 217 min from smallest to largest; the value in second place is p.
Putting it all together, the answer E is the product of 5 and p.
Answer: 3.42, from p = 0.683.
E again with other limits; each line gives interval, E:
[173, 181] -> 3.50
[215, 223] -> 3.29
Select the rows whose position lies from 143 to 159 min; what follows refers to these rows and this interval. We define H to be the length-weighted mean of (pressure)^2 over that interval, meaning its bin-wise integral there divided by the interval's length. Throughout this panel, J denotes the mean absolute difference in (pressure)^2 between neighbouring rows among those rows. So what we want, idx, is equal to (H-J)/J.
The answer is 9.1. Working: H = 36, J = 3.6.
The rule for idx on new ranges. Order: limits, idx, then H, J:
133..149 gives 15.1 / 36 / 2.3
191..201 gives 13.2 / 28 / 2.0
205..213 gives 9.2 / 27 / 2.7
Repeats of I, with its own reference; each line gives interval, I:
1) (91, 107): 104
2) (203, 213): 204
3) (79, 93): 92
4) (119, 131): 124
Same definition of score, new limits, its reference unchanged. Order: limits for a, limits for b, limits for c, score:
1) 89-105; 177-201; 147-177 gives 0.34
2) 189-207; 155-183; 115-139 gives 0.44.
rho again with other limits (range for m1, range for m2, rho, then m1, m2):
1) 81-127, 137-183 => -0.2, 5.44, 5.67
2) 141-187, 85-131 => 0.1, 5.56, 5.45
